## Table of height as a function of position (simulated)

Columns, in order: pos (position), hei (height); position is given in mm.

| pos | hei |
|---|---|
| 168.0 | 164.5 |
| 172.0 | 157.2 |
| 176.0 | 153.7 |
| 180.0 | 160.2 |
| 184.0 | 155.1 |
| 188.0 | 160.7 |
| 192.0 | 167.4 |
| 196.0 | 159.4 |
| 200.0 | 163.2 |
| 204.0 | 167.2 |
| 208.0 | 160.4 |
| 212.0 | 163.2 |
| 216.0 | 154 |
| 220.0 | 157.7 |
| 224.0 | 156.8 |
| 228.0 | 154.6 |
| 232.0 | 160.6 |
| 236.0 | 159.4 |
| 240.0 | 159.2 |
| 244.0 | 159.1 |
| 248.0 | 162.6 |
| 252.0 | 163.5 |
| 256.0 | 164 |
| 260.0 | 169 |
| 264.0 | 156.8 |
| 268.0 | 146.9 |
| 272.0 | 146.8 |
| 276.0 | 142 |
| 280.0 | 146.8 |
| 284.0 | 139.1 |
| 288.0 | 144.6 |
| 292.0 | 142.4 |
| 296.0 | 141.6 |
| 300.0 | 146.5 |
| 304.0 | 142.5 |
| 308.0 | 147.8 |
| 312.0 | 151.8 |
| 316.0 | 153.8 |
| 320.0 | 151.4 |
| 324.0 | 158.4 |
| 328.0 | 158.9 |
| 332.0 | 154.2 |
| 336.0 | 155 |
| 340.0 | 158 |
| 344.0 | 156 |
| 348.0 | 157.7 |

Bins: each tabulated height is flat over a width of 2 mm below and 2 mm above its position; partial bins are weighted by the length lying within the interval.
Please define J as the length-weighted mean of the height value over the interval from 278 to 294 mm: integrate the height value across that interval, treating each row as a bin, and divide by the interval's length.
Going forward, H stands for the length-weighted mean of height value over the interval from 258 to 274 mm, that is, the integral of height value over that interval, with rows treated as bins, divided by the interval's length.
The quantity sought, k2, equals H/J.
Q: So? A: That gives 1.08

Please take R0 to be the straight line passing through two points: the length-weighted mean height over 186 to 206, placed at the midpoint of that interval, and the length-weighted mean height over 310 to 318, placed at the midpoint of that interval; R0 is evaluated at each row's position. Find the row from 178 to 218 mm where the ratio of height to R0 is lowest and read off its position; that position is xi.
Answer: 184.0 mm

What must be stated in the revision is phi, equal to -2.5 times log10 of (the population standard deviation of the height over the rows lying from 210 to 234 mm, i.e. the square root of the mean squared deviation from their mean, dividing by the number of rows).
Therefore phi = -1.3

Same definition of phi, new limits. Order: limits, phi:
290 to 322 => -1.6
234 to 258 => -0.8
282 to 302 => -1.0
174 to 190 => -1.2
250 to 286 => -2.5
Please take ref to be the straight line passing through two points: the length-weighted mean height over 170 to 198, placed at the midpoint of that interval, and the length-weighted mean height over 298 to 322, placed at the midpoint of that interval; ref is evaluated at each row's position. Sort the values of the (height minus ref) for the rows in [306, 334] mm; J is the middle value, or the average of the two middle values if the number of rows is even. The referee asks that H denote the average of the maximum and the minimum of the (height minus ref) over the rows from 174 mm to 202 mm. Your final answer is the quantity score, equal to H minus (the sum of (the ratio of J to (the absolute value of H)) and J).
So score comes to -8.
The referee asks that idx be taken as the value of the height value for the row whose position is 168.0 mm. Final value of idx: 164.5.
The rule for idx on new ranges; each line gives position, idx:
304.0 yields 142.5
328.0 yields 158.9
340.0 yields 158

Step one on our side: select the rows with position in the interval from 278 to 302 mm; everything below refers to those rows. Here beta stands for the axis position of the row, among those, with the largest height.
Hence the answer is 280.0 mm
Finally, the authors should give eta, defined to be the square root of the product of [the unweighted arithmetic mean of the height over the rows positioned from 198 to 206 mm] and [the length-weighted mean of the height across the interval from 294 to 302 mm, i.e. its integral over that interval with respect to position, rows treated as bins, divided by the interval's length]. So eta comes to 154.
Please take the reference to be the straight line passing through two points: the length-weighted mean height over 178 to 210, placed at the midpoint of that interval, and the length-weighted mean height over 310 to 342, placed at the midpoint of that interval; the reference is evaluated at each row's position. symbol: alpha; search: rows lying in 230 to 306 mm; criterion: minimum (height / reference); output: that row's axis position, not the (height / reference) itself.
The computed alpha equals 284.0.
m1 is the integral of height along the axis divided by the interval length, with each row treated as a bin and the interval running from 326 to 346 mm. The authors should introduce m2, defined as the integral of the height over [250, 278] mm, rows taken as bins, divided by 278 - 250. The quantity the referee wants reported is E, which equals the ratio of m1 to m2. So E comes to 1.01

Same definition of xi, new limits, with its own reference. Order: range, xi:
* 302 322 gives 304.0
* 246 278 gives 276.0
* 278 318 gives 284.0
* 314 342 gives 320.0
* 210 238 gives 216.0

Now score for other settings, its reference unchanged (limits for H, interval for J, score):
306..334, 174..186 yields 10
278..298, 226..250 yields -14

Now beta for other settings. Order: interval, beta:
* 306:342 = 328.0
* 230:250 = 248.0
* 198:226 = 204.0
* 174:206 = 192.0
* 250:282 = 260.0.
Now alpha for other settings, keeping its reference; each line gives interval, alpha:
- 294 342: 296.0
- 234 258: 240.0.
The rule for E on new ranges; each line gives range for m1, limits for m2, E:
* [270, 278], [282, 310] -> 1.01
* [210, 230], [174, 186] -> 1.01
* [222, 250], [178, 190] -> 1.00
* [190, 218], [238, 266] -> 1.00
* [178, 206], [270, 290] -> 1.13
